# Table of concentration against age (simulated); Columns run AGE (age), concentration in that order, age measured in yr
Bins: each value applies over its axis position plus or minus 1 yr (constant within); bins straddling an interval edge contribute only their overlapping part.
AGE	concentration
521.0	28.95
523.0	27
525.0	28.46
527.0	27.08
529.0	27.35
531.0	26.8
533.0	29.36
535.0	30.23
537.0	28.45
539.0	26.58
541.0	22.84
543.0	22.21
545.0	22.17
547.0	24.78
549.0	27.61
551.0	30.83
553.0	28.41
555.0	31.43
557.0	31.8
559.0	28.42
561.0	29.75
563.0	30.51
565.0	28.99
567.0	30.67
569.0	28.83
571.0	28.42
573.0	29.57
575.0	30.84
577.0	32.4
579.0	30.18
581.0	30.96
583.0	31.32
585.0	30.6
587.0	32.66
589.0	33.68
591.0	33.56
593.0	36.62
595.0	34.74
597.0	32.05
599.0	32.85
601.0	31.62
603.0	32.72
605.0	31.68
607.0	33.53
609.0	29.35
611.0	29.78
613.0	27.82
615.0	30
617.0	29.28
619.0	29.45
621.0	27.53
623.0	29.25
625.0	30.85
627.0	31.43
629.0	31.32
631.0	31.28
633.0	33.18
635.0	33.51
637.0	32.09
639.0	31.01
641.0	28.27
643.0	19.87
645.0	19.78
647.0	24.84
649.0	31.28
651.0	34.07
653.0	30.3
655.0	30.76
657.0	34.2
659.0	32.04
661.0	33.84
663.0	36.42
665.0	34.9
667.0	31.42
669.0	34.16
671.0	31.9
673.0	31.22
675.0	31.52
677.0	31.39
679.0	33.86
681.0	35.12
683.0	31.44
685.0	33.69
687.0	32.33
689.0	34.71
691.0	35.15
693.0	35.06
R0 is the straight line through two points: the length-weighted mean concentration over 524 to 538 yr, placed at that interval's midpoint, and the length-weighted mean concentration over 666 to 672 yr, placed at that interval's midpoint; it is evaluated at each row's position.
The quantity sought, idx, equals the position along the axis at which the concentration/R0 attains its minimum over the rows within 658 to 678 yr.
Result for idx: 673.0 yr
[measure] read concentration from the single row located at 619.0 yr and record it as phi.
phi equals 29.45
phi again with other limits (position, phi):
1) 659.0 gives 32.04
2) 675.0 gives 31.52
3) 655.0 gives 30.76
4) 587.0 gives 32.66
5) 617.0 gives 29.28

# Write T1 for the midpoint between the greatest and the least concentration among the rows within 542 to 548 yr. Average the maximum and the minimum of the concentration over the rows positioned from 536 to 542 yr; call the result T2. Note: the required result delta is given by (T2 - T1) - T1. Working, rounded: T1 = 23.5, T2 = 25.6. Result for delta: -21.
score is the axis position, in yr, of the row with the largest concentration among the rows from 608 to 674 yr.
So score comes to 663.0 yr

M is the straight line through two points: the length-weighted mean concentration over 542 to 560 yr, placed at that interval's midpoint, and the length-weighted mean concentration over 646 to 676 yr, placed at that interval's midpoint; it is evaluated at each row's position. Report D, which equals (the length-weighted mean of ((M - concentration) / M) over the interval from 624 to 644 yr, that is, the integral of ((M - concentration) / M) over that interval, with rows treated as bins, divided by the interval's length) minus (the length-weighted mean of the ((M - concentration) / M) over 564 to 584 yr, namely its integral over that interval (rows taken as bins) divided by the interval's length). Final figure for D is 0.08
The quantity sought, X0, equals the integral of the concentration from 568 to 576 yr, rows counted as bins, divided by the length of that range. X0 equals 29.4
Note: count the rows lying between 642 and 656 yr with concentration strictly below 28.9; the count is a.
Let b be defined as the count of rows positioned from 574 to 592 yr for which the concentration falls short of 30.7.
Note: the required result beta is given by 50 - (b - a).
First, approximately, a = 3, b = 2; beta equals 51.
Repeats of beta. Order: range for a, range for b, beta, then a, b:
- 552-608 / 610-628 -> 47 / 4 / 7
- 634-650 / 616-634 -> 50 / 4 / 4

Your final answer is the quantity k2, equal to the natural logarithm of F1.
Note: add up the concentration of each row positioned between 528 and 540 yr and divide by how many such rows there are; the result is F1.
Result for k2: 3.34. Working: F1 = 28.1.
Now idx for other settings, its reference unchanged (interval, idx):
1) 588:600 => 597.0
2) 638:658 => 645.0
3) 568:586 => 571.0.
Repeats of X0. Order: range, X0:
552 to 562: 30.0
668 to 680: 32.3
